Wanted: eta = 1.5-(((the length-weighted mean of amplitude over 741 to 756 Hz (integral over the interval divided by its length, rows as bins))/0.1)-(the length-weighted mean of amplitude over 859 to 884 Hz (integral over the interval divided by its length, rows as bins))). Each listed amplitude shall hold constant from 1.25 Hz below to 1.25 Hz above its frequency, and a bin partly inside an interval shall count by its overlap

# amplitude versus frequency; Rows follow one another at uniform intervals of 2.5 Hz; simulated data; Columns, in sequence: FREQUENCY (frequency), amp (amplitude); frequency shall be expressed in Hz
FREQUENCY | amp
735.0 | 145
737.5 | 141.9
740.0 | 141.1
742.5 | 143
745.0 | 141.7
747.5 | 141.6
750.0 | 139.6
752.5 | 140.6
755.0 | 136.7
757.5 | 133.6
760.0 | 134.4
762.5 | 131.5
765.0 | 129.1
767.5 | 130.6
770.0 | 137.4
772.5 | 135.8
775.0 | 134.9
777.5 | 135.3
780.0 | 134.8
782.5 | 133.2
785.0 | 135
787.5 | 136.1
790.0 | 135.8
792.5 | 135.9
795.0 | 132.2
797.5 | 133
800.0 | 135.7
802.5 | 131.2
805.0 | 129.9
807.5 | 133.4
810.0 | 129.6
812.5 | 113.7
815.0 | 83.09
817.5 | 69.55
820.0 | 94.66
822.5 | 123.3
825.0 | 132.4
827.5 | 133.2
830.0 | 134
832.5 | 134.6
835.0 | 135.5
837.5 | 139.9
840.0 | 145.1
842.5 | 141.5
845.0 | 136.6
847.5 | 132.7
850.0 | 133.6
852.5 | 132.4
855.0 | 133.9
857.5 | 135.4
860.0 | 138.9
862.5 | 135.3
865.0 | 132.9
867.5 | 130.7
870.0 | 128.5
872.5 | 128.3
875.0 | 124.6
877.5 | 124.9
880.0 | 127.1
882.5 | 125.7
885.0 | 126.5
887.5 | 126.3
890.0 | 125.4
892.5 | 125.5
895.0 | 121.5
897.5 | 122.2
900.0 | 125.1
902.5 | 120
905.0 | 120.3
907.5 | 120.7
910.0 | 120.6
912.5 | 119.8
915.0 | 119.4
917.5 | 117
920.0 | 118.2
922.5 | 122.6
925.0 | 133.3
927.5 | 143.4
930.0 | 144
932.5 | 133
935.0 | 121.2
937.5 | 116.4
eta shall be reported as -1275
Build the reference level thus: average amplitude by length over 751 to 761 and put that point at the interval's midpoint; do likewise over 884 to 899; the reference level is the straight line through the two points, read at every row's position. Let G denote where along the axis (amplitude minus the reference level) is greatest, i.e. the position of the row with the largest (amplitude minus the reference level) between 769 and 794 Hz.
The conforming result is 792.5 Hz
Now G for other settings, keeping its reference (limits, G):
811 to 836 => 835.0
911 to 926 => 925.0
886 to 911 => 887.5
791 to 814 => 800.0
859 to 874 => 860.0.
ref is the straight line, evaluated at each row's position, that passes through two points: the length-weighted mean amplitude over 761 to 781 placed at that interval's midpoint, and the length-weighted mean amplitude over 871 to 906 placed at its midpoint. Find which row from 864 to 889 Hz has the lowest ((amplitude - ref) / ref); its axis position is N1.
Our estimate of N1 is 875.0 Hz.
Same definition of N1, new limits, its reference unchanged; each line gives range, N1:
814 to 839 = 817.5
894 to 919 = 917.5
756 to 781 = 765.0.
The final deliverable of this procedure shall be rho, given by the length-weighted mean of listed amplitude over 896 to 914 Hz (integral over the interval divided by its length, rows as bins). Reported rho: 121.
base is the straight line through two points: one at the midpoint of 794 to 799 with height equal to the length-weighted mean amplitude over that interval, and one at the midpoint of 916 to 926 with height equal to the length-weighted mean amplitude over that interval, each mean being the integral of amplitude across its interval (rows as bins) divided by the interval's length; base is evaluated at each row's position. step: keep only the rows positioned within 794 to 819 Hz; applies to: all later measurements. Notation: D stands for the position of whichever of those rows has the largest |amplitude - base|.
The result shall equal 817.5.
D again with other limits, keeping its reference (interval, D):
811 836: 817.5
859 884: 860.0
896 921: 917.5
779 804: 800.0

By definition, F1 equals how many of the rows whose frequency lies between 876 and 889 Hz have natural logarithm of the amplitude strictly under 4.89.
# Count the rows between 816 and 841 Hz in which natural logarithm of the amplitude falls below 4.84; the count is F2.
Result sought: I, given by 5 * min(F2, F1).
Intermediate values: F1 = 5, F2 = 3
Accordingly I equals 15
